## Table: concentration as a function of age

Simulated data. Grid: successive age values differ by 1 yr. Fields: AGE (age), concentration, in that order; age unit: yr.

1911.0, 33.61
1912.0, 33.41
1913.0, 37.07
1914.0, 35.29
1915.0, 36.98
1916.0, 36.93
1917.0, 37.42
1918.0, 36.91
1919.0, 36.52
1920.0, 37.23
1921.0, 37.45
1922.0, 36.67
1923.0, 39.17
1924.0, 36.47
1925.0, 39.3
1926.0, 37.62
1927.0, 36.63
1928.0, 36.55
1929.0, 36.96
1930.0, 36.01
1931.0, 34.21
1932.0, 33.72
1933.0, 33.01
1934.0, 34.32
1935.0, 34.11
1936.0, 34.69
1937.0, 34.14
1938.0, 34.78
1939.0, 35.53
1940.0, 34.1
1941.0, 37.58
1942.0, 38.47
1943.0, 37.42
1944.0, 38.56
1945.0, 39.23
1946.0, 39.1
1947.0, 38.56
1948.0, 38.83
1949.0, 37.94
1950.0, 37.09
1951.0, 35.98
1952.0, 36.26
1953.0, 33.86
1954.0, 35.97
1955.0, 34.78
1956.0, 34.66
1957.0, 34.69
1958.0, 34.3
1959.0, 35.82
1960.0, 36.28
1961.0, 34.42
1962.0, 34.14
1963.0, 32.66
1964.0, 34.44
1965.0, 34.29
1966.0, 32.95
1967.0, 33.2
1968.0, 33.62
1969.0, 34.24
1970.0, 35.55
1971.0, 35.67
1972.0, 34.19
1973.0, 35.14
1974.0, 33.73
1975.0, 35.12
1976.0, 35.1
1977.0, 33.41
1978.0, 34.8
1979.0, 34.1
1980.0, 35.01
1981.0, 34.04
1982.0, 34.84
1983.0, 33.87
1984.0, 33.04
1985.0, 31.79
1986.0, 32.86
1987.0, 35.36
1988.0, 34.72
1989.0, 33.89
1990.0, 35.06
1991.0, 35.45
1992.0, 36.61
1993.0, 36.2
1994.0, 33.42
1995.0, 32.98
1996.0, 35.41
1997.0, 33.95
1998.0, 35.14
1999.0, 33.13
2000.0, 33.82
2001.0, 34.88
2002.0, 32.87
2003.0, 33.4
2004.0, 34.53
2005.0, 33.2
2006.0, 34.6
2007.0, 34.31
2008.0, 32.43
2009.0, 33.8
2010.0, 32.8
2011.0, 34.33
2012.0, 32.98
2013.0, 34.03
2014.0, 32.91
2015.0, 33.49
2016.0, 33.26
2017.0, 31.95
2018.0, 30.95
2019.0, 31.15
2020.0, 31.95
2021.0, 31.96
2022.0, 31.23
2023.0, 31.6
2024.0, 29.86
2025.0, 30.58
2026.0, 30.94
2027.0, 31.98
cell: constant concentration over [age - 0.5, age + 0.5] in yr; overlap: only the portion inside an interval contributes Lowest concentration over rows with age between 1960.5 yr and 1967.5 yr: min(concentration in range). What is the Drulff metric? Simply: 32.66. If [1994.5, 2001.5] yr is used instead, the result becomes 32.98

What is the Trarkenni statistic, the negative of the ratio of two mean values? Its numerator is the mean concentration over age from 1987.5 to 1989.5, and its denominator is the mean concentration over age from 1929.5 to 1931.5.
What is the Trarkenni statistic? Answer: -0.977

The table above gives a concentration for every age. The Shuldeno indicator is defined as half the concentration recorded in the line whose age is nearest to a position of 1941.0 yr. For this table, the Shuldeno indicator 18.8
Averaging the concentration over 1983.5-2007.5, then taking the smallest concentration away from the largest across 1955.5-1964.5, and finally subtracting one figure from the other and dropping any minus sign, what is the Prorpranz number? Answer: 30.6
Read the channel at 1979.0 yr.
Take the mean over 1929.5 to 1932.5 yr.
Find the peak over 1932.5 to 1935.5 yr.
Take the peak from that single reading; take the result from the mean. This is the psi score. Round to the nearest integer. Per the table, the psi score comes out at 35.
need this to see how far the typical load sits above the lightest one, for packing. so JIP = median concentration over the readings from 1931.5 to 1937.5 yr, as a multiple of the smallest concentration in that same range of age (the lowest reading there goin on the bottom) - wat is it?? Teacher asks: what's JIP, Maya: 1.03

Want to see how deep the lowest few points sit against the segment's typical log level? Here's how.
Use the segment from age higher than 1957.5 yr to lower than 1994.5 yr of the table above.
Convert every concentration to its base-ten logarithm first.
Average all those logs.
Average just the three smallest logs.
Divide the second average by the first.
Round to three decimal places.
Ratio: 0.983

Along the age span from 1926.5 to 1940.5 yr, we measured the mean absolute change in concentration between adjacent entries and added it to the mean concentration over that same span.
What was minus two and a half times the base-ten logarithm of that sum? -3.88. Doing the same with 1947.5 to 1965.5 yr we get -3.90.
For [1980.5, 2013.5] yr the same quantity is -3.87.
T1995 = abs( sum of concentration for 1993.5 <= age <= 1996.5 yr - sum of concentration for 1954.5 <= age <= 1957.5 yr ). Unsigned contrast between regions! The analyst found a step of 2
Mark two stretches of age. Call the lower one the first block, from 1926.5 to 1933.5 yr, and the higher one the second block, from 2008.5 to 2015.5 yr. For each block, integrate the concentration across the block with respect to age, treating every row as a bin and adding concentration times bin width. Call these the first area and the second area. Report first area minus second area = 13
